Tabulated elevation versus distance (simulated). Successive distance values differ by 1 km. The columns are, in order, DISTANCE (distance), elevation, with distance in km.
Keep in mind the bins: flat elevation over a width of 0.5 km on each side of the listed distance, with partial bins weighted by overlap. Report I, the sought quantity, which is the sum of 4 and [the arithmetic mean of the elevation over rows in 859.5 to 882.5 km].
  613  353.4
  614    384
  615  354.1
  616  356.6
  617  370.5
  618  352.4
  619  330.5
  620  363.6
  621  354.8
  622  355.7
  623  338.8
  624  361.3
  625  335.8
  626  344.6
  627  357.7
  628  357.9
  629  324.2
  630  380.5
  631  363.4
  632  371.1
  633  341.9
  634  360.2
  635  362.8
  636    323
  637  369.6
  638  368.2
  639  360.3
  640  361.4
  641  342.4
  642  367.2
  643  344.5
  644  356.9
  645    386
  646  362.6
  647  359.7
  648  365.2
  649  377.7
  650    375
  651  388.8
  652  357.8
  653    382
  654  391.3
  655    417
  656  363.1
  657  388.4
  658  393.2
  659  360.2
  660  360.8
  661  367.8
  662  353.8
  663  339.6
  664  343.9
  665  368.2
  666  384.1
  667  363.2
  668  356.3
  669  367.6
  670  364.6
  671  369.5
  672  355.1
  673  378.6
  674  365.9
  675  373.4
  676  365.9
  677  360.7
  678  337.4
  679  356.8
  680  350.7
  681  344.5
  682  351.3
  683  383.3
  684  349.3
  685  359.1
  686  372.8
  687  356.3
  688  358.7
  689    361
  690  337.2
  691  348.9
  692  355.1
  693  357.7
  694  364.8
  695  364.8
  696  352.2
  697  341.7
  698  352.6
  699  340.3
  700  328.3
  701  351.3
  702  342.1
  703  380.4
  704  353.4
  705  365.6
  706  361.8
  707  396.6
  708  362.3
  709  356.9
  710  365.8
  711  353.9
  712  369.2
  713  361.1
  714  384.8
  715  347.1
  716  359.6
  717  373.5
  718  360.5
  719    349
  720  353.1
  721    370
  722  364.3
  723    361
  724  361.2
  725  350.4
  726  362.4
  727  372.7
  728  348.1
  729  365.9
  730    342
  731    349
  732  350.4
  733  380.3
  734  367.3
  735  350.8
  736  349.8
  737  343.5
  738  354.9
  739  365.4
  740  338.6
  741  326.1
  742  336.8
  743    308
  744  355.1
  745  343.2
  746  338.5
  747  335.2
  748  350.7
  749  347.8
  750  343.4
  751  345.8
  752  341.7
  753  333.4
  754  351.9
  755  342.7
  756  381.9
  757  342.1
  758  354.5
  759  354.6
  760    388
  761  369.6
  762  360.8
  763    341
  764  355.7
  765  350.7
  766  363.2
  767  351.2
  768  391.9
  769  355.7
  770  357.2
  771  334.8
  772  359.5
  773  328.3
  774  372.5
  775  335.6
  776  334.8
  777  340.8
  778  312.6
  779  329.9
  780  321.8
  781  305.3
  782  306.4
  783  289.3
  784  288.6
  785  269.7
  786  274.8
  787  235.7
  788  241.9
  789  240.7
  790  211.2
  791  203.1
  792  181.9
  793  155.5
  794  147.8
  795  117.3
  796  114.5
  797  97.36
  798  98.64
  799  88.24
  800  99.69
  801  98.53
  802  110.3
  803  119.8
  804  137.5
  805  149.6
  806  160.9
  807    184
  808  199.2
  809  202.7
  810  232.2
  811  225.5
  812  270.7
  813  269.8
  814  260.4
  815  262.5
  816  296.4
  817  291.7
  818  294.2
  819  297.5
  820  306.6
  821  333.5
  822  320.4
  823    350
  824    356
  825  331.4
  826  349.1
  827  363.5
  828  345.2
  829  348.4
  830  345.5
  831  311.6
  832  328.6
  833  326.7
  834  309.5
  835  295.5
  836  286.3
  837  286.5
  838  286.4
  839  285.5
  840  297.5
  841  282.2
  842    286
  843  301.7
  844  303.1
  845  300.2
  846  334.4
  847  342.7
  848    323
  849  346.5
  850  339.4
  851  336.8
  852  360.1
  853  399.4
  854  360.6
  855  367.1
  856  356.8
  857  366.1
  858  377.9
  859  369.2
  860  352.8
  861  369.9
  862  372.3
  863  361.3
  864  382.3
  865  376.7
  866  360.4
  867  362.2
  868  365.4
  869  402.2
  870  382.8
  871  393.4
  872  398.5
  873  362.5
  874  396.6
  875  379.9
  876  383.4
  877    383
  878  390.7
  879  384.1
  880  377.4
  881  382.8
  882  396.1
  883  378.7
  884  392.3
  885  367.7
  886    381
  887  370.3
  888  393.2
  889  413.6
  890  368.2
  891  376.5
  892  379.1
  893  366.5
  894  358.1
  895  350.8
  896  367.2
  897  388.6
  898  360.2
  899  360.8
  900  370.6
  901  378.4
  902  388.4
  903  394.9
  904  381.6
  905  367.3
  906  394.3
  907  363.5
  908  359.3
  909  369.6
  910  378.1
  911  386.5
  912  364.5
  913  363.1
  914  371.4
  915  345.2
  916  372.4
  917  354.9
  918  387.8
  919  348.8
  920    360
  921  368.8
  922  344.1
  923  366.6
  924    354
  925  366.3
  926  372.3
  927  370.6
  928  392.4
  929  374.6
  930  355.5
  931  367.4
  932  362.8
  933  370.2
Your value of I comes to 383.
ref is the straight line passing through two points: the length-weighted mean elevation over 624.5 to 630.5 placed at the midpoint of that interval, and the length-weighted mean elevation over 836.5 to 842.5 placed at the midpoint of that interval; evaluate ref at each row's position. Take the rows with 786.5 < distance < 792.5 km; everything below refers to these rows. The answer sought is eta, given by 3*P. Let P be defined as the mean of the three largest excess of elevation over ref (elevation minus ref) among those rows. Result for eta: -189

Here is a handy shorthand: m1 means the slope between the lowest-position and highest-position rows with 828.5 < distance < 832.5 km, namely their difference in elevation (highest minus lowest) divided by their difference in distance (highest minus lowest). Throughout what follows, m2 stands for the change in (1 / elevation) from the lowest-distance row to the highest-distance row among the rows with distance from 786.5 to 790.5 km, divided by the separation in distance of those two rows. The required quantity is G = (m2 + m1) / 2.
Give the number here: -3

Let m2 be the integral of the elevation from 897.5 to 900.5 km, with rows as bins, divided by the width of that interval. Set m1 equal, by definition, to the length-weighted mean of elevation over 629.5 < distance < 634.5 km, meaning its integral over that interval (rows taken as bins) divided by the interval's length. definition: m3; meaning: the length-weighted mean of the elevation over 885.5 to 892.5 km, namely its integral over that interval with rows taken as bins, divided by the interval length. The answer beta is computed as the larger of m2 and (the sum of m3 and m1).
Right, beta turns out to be 747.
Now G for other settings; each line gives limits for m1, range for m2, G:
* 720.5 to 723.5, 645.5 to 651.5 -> -2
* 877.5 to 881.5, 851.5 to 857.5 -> -1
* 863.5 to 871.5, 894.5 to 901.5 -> 1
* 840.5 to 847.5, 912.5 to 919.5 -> 5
